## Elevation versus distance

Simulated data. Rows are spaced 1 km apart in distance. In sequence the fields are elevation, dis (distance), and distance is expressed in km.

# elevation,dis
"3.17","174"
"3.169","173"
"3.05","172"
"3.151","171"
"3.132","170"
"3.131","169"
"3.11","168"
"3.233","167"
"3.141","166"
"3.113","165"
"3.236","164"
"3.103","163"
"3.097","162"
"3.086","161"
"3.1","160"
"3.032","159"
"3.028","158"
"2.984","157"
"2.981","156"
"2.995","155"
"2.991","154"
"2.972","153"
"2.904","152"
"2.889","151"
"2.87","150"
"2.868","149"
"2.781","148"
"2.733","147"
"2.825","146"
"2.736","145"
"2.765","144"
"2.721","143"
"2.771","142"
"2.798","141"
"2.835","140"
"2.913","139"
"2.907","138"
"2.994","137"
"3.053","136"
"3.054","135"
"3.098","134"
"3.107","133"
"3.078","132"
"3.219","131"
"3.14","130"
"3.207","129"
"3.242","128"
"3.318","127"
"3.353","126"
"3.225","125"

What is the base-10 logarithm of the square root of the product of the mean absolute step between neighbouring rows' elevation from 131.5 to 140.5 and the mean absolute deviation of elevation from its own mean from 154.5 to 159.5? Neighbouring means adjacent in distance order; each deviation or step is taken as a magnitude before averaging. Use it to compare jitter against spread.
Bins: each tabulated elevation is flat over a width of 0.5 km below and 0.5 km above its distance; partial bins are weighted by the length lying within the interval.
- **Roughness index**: -1.54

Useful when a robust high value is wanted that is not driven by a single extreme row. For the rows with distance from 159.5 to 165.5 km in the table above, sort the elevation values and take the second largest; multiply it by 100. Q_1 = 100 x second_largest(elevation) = 311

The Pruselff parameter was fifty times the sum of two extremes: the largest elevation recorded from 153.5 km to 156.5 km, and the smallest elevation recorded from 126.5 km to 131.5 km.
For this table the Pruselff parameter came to 307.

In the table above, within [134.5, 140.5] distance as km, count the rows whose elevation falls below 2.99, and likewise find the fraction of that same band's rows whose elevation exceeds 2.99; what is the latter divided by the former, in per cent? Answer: 17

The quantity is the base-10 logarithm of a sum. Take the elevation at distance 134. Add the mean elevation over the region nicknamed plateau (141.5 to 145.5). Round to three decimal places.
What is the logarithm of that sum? 0.767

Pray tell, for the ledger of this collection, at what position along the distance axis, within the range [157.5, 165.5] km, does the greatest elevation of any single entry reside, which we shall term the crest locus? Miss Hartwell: 164 km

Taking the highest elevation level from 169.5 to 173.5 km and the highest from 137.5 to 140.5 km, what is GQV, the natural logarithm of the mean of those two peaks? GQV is 1.11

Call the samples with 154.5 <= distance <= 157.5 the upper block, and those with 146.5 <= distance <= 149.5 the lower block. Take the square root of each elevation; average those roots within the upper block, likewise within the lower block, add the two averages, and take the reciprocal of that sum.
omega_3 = 0.294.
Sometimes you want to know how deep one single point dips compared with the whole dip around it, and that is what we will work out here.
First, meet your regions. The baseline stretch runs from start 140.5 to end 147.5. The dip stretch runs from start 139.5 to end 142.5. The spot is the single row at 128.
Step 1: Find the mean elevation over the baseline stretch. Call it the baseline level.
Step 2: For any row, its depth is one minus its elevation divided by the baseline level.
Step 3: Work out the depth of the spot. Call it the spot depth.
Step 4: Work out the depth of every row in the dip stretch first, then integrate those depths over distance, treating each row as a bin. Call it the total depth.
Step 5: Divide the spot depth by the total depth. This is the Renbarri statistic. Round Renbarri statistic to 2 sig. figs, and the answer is 4.3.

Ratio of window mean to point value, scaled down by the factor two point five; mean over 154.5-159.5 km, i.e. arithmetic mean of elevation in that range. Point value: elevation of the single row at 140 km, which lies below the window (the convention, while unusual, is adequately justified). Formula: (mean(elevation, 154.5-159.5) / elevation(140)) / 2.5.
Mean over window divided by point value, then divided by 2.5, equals 0.424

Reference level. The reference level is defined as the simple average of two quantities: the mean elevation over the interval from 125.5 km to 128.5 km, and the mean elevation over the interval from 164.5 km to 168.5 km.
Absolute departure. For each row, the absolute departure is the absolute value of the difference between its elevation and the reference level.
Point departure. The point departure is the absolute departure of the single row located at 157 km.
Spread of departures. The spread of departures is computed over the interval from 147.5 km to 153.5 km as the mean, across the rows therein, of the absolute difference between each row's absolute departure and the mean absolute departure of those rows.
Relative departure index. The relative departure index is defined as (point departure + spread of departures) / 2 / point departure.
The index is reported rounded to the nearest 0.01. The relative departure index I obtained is 0.58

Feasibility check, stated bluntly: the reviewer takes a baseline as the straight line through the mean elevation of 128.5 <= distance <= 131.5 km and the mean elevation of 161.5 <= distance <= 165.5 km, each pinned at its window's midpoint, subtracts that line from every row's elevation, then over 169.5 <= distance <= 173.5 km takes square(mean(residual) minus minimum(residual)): 0.0056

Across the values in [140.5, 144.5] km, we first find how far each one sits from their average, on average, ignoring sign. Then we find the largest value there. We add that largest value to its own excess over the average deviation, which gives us 5.6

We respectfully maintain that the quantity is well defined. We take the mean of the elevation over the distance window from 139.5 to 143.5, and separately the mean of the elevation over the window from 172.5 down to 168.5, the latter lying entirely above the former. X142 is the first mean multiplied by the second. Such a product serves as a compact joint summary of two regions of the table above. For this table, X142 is 8.67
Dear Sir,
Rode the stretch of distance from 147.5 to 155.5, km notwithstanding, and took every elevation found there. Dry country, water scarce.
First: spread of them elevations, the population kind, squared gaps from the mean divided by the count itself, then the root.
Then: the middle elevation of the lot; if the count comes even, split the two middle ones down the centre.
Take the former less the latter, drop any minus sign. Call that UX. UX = 2.83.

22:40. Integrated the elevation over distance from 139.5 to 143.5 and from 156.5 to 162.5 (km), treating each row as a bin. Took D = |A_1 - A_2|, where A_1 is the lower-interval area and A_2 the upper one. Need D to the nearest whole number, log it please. 7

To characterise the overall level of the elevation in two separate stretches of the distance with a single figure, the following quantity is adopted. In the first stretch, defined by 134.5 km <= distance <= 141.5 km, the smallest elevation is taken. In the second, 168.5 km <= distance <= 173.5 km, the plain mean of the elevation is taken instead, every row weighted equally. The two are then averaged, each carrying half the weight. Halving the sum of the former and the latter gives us 2.96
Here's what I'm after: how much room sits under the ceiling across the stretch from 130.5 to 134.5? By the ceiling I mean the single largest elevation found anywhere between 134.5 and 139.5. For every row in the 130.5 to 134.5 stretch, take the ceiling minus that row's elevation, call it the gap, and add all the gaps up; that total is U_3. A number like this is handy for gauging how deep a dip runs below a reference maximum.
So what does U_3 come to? -0.29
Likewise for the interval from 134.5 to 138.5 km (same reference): 0.21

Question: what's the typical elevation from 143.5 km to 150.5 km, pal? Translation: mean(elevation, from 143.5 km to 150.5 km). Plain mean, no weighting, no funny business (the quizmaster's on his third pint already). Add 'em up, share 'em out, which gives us 2.80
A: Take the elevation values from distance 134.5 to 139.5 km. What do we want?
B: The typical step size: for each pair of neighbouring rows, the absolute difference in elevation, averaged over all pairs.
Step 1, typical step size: 0.038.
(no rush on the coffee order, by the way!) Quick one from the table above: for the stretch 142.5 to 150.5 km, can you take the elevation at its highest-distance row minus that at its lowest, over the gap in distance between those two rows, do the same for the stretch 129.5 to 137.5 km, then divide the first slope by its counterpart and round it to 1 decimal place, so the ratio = -1.0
